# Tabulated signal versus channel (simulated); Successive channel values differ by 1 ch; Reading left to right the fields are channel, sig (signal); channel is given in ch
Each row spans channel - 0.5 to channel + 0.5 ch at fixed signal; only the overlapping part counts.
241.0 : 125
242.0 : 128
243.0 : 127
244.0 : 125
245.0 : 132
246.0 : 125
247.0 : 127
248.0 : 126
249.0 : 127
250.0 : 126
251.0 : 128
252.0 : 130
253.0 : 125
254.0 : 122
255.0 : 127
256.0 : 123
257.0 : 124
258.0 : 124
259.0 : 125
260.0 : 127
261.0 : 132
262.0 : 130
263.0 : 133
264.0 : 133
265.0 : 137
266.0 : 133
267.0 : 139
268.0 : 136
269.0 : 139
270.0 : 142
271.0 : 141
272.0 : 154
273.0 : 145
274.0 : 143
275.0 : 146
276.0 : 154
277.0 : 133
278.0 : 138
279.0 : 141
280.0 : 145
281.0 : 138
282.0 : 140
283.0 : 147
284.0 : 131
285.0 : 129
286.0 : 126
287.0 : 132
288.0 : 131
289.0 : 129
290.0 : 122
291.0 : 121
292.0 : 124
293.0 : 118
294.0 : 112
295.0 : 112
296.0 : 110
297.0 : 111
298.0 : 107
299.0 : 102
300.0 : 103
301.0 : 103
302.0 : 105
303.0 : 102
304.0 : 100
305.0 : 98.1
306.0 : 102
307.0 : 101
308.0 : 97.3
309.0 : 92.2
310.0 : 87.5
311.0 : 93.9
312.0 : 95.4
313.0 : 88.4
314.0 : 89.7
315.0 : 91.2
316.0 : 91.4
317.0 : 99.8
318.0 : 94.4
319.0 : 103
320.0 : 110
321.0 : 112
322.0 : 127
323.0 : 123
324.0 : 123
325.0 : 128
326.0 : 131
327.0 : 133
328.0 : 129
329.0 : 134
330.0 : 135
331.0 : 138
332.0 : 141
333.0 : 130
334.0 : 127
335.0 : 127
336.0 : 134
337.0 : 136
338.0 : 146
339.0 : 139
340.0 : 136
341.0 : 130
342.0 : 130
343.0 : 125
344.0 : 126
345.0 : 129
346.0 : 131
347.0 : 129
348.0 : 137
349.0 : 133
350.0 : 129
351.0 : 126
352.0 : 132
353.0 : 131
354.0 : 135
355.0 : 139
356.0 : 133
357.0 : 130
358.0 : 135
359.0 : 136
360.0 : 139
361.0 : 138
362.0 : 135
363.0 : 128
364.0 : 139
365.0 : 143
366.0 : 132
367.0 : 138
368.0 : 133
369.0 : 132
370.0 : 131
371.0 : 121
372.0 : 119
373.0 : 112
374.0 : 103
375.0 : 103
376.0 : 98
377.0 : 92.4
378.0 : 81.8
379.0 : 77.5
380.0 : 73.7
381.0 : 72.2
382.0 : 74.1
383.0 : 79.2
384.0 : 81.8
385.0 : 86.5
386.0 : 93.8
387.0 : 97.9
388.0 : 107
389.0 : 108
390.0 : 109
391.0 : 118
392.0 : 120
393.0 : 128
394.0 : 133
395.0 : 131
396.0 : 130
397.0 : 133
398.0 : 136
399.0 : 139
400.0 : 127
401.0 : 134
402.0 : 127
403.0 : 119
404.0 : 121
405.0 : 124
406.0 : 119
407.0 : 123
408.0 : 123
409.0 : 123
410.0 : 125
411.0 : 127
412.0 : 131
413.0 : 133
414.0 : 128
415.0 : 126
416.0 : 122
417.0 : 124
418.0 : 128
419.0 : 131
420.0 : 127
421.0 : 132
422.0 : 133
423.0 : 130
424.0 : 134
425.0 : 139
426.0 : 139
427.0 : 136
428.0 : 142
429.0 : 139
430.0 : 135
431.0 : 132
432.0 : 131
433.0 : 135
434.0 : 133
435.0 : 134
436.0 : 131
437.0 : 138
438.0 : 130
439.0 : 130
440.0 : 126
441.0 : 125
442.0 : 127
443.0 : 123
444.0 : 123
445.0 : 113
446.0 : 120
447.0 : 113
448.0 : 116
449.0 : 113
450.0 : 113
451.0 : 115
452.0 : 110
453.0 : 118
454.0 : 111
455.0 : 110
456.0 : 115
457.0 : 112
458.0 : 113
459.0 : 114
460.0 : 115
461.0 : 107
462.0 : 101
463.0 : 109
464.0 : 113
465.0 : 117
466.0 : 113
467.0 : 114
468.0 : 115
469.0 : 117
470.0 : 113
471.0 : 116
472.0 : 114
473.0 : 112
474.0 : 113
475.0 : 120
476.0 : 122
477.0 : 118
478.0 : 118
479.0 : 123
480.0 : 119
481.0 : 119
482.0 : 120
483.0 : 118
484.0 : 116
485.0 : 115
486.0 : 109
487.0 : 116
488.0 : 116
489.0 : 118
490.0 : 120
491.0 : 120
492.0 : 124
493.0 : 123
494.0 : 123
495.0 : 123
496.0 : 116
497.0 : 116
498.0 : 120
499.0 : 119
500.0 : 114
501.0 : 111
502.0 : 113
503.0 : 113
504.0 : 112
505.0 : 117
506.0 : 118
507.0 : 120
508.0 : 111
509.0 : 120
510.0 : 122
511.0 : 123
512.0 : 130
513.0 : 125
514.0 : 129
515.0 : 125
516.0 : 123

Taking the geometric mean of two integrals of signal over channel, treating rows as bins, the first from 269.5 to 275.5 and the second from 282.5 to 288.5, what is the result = 833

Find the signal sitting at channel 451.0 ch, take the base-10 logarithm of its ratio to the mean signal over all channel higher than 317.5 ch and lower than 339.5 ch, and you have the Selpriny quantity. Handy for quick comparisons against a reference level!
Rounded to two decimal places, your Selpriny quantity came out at -0.04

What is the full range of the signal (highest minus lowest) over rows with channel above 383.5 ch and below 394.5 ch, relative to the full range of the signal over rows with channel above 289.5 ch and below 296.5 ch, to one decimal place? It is 3.7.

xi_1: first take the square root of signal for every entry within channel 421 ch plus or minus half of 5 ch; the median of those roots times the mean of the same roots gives 131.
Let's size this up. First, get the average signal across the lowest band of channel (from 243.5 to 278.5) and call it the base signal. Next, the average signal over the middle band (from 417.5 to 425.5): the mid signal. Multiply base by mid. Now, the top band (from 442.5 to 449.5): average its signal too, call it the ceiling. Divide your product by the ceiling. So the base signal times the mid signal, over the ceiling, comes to 149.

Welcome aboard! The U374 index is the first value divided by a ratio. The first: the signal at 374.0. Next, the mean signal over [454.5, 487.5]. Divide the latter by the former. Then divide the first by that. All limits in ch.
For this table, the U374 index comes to 92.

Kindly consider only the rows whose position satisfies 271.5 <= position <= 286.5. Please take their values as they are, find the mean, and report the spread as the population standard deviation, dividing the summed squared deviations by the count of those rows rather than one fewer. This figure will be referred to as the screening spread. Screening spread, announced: 8.1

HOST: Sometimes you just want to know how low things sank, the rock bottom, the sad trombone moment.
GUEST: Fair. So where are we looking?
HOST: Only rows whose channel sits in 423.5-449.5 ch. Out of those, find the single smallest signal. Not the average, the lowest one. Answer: 113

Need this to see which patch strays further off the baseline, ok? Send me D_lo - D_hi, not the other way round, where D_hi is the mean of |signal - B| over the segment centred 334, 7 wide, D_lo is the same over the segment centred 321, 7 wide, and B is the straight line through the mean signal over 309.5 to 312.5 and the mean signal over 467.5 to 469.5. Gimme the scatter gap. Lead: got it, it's -18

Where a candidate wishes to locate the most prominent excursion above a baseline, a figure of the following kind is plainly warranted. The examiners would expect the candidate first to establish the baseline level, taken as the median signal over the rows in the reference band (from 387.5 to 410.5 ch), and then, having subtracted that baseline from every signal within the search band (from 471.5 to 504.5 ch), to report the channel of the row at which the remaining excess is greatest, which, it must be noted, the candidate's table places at 492.0 ch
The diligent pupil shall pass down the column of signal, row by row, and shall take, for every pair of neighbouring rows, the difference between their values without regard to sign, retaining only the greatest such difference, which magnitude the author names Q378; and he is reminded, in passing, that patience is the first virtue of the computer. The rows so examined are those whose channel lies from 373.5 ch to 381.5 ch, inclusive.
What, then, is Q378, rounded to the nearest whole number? 11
